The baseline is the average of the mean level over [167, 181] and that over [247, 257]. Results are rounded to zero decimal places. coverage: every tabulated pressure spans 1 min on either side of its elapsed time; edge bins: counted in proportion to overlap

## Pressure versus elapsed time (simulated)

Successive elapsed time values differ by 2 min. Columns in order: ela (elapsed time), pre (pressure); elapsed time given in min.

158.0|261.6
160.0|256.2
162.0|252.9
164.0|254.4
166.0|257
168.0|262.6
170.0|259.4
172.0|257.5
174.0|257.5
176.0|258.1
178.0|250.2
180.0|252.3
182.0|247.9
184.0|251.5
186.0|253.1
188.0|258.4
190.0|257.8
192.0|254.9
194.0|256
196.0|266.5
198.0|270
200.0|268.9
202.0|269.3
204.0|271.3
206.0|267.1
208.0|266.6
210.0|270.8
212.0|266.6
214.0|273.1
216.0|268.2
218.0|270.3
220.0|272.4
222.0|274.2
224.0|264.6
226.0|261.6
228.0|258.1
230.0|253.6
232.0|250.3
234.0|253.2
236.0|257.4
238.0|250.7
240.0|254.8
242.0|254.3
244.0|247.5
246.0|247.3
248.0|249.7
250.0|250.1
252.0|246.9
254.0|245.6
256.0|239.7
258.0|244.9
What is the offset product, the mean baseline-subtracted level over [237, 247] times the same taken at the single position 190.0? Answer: -4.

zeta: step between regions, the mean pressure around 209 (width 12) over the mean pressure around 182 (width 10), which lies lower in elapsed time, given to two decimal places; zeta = 1.07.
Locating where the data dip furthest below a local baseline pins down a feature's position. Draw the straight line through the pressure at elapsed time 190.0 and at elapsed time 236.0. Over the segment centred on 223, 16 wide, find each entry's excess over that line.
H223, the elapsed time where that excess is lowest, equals 230.0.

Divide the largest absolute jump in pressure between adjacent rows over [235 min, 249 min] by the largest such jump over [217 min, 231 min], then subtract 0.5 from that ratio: 0.2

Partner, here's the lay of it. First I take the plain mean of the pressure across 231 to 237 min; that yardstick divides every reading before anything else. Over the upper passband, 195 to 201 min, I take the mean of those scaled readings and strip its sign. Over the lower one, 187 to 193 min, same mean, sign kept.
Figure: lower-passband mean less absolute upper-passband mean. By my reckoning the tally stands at -0.045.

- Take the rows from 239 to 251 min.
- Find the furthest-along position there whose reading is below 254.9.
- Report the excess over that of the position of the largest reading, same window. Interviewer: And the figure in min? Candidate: -10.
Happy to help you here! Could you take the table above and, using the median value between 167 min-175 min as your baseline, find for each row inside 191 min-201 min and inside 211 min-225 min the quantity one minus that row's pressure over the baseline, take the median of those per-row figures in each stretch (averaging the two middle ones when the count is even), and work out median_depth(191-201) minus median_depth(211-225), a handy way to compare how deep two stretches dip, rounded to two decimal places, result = 0.01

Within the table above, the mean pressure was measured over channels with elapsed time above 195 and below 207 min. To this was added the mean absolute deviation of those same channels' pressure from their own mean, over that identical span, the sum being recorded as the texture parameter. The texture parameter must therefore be 270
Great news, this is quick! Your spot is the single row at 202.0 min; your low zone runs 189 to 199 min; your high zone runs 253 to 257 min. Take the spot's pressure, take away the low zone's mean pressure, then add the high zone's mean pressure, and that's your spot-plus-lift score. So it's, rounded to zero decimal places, 251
